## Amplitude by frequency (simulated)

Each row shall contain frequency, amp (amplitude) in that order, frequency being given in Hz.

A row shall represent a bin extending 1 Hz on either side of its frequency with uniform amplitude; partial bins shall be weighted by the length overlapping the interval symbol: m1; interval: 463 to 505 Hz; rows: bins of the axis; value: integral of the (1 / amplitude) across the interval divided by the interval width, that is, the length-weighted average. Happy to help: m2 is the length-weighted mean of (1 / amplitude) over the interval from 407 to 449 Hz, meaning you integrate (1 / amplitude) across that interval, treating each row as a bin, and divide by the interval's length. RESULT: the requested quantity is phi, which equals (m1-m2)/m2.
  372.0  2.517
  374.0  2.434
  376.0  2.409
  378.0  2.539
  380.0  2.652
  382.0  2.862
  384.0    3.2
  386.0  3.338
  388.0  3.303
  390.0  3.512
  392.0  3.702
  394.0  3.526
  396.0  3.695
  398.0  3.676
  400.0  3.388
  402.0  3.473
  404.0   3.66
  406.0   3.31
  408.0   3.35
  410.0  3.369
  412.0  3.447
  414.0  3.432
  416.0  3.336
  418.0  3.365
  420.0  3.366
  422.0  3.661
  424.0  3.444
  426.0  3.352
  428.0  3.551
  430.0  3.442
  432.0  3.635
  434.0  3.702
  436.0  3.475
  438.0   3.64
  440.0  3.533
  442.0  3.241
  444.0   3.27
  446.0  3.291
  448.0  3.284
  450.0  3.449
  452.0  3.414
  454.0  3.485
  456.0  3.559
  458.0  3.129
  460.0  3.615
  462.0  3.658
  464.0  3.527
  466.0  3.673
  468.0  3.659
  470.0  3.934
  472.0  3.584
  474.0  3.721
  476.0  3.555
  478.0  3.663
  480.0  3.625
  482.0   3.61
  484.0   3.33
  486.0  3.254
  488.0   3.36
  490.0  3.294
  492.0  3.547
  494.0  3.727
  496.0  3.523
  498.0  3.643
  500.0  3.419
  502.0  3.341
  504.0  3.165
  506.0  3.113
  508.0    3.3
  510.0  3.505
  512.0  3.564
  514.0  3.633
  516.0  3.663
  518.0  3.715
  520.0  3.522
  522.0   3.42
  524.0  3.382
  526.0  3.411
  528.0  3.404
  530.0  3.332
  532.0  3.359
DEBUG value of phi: -0.03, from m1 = 0.284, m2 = 0.291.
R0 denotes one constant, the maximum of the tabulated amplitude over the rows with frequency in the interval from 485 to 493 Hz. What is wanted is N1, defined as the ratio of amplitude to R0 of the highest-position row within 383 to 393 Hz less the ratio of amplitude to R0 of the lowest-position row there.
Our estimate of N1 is 0.14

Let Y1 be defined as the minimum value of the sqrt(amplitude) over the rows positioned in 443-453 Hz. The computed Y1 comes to 1.81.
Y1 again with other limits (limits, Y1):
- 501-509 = 1.76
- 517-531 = 1.83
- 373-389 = 1.55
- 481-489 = 1.80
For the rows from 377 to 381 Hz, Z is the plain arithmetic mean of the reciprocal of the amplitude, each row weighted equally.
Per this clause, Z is 0.385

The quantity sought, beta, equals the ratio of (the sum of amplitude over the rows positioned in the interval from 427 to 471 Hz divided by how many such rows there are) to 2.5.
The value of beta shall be 1.40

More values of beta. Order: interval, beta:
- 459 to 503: 1.42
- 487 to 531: 1.38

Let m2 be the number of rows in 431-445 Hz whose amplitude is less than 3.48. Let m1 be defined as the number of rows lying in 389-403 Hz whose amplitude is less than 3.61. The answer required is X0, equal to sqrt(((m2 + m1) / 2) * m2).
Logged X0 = 3.2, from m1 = 4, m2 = 3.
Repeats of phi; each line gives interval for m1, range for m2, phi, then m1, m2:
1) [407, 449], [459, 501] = 0.04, 0.291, 0.281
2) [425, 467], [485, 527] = -0.01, 0.289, 0.290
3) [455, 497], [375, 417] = -0.08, 0.282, 0.308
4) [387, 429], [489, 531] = 0.00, 0.288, 0.290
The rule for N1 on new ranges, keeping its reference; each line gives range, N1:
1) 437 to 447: -0.10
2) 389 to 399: 0.05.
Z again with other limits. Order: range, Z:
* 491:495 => 0.275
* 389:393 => 0.277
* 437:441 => 0.279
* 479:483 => 0.276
